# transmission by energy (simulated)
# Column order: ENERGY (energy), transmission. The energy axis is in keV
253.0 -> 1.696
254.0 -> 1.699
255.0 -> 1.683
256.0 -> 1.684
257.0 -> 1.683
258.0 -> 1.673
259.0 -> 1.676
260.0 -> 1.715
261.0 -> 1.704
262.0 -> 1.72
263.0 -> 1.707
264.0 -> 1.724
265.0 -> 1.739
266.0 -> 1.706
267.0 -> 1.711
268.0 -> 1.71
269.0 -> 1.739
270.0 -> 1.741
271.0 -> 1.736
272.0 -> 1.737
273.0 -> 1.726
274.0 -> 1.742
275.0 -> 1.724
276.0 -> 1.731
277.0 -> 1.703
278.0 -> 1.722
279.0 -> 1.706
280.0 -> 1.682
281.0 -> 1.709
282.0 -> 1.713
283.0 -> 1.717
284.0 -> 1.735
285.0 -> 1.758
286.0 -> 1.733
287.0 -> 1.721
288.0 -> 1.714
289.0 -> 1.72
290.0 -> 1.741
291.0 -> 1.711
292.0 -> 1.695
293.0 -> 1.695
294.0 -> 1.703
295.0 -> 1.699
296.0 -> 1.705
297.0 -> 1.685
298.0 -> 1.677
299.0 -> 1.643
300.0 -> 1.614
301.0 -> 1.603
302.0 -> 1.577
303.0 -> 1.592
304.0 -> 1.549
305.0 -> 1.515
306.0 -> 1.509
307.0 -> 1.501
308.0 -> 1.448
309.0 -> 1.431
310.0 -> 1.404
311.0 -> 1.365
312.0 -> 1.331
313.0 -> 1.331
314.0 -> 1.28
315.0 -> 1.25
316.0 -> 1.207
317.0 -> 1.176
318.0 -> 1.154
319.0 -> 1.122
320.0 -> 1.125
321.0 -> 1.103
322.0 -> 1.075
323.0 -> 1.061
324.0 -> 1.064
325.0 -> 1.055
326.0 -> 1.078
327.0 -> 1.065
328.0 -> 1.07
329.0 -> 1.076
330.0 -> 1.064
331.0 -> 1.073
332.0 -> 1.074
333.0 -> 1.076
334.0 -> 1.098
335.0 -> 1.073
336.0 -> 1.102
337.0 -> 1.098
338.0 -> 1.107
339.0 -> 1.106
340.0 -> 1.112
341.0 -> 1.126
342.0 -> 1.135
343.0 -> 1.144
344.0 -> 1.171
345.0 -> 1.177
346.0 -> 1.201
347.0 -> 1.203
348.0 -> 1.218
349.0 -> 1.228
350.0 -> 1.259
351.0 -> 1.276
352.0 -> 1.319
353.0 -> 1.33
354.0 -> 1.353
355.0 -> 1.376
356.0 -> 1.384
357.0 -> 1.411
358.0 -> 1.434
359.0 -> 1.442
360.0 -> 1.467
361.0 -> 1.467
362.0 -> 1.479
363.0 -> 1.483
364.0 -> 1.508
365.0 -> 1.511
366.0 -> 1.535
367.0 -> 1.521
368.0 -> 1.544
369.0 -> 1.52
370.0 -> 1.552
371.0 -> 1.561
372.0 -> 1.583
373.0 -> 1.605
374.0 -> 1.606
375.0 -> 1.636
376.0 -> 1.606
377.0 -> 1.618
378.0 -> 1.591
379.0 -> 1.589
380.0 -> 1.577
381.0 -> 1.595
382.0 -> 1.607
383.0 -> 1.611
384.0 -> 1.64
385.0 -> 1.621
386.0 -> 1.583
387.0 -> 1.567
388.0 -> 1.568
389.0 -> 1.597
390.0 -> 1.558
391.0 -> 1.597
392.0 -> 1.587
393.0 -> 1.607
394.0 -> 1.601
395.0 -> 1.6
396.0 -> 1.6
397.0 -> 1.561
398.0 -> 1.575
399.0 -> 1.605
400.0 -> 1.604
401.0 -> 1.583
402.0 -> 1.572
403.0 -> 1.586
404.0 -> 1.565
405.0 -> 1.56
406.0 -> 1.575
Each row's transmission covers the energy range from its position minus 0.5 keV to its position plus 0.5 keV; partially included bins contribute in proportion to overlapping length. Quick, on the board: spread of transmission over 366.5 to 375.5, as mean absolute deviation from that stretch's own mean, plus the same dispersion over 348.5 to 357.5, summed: 0.083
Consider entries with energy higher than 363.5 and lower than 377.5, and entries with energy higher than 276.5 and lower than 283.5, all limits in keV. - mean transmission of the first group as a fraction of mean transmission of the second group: 0.92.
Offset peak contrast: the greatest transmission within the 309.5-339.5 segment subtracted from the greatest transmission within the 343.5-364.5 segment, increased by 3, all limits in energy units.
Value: 3.10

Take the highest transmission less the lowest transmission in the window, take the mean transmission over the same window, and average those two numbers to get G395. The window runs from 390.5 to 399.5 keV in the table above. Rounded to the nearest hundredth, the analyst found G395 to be 0.82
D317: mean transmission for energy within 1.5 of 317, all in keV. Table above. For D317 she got 1.18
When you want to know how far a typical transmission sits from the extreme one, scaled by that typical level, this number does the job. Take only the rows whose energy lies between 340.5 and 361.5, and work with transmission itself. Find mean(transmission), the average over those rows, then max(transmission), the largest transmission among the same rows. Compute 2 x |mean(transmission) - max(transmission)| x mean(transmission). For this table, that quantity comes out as 0.45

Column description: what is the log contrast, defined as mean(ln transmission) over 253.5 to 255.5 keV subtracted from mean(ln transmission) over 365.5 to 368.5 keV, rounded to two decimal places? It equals -0.10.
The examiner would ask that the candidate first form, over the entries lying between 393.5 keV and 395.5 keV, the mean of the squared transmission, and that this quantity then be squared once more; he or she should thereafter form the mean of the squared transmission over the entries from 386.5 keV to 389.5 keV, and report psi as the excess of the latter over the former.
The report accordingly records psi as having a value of -4.1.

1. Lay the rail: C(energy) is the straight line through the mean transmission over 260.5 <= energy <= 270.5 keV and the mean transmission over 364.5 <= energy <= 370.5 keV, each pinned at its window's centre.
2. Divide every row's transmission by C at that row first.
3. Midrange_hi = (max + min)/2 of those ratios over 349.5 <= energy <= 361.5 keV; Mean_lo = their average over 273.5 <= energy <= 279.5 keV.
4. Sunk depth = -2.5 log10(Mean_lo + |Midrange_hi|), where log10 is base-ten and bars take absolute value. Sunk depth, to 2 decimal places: -0.69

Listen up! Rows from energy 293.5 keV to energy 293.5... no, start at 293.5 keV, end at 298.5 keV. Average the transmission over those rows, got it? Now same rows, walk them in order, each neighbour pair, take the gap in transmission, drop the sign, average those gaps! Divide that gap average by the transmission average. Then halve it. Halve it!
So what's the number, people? 0.003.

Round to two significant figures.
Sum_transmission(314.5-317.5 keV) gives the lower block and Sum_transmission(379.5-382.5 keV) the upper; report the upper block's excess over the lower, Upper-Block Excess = 1.1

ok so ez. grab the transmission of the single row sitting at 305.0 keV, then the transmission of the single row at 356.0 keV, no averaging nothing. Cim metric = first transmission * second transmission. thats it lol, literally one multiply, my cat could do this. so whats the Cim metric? 2.1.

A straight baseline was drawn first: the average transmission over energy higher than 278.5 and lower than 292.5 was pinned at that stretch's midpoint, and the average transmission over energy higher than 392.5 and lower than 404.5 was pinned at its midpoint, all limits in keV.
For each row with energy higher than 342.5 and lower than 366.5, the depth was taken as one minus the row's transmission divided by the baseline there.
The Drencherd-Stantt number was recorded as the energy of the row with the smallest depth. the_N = 366.0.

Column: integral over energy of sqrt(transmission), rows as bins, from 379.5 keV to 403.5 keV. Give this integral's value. 30.3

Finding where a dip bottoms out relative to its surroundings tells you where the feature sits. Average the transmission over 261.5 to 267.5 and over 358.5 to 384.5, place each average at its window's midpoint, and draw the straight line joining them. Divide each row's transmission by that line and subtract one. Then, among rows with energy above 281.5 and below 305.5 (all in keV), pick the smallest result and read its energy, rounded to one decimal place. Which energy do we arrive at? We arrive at 305.0 keV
